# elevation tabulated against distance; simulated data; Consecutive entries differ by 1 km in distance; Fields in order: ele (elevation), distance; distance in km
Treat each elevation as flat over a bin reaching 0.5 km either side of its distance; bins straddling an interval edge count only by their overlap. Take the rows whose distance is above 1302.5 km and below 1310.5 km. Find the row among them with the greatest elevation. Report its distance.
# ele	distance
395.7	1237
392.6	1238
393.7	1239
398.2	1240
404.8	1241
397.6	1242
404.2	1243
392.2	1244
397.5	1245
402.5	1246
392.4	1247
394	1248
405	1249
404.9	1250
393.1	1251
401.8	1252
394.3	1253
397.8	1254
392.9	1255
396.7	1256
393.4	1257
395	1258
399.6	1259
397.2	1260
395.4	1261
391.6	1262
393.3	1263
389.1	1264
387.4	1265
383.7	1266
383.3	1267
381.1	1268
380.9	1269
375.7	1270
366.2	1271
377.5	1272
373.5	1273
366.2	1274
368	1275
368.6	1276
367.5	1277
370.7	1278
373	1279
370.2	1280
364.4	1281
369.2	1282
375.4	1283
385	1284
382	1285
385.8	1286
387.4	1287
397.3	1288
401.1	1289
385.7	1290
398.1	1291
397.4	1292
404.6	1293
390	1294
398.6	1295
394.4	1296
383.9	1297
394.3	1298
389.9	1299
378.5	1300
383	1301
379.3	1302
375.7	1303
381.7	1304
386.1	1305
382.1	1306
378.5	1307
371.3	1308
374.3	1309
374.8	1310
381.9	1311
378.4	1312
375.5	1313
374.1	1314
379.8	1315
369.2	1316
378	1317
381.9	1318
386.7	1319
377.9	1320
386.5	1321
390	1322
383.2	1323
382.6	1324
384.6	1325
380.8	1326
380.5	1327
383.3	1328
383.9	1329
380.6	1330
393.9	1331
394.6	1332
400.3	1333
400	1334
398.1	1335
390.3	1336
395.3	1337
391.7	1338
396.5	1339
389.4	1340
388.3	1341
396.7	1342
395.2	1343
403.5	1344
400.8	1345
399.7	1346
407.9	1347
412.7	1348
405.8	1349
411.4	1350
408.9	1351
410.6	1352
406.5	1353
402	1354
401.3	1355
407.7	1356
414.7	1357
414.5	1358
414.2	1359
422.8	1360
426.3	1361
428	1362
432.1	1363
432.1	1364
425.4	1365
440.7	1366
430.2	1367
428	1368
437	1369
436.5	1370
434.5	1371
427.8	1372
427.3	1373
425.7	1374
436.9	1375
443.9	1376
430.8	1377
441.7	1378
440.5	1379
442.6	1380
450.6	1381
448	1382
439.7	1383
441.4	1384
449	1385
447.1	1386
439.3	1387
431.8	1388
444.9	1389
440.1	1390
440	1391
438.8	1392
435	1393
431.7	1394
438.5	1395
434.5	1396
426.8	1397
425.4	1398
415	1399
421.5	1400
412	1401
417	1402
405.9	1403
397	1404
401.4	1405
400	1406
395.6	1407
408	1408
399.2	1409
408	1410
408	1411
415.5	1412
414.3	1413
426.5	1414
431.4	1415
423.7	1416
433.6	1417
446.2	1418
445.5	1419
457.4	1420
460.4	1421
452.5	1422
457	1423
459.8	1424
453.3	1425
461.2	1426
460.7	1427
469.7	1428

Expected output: 1305 km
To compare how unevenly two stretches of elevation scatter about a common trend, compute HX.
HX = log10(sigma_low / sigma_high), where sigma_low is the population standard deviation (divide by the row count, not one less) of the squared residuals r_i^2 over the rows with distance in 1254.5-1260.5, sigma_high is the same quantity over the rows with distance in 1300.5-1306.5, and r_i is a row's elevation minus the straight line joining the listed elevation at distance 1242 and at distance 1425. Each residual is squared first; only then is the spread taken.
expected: -0.9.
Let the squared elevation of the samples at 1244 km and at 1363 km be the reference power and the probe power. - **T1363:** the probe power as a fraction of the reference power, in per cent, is 121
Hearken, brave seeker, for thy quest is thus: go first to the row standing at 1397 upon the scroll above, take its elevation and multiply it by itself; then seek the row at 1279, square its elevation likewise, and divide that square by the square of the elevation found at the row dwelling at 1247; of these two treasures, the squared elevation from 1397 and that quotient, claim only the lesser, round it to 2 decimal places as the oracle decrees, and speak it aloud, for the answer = 0.90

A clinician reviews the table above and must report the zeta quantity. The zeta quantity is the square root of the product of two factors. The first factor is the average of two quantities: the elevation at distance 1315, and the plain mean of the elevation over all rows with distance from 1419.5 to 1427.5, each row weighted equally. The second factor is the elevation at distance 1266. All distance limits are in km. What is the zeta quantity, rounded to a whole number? 401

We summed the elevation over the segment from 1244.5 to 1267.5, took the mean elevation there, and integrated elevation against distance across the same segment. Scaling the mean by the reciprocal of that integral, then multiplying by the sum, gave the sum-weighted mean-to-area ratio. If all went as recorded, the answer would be 395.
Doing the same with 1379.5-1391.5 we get 443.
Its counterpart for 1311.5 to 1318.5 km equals 377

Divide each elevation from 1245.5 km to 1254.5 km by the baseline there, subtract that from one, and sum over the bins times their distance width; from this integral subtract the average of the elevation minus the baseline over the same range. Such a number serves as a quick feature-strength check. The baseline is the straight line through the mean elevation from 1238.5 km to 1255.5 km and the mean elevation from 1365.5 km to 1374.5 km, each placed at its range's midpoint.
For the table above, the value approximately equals 0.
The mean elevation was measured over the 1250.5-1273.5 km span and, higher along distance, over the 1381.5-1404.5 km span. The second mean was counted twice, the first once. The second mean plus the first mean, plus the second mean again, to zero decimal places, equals 1251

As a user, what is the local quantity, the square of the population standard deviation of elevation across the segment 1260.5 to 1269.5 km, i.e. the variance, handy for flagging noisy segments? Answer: 26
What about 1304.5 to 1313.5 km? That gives 19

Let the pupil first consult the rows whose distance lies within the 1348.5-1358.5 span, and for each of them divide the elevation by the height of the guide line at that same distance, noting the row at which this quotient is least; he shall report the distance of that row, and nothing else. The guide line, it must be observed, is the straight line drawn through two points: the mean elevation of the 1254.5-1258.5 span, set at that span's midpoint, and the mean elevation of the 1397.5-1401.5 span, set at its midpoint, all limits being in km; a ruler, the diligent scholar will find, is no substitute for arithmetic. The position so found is 1355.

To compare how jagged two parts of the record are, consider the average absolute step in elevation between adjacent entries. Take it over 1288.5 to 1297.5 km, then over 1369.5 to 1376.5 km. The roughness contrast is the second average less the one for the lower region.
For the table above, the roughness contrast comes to -4.4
